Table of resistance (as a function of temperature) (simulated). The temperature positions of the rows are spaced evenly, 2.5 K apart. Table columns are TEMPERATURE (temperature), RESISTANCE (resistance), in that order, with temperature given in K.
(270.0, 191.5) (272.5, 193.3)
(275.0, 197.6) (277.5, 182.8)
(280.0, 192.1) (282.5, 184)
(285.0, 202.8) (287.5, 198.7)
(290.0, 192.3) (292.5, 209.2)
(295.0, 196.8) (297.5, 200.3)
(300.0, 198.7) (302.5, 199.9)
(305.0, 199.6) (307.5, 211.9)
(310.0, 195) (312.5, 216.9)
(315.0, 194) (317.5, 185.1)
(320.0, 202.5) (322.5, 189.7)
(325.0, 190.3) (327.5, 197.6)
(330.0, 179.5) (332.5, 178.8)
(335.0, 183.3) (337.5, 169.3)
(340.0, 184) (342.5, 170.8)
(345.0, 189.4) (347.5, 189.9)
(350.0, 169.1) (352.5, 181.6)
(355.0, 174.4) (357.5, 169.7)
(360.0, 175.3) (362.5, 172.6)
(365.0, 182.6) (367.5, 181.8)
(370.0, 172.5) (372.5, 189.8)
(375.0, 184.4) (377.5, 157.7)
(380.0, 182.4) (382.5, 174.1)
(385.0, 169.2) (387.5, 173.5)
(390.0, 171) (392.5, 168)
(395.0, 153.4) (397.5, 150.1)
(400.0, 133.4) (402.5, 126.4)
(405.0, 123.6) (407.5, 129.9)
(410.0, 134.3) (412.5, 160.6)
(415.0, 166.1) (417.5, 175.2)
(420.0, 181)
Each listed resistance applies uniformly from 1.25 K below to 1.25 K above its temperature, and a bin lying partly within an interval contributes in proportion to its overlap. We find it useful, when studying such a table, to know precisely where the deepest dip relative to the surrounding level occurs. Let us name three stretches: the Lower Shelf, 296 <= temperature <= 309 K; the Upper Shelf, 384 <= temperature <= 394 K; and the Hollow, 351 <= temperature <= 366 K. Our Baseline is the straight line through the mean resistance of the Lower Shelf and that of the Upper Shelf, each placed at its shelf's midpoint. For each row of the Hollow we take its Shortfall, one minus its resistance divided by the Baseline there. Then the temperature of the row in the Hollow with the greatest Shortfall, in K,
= 357.5 K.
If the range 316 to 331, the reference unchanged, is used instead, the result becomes 330.0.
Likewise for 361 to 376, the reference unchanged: 362.5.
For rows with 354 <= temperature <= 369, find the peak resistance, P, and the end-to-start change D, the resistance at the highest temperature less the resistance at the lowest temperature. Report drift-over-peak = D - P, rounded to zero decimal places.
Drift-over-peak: -175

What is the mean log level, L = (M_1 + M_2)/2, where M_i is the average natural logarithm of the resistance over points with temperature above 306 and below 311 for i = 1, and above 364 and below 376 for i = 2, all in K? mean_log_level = 5.26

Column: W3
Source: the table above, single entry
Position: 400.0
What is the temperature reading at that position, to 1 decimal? 133.4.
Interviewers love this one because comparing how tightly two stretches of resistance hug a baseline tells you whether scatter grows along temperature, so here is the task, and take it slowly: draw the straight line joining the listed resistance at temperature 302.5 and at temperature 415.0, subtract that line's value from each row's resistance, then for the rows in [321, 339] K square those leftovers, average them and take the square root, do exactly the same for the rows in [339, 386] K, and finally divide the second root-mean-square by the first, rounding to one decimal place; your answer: 0.9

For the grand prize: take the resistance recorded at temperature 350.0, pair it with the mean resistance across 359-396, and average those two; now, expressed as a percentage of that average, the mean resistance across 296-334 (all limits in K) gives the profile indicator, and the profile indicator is 114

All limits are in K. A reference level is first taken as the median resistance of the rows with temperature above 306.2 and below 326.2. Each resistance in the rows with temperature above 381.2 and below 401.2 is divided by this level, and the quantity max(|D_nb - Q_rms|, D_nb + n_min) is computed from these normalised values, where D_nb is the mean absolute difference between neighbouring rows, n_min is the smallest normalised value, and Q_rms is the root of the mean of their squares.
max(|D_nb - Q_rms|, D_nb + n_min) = 0.80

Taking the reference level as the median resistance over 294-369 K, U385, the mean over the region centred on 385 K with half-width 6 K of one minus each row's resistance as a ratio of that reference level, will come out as 0.071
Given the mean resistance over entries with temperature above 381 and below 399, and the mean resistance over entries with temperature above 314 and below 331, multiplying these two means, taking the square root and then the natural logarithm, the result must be 5.18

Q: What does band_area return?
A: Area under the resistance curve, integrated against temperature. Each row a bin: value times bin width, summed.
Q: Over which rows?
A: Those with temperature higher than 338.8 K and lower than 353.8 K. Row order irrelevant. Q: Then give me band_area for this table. 2712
